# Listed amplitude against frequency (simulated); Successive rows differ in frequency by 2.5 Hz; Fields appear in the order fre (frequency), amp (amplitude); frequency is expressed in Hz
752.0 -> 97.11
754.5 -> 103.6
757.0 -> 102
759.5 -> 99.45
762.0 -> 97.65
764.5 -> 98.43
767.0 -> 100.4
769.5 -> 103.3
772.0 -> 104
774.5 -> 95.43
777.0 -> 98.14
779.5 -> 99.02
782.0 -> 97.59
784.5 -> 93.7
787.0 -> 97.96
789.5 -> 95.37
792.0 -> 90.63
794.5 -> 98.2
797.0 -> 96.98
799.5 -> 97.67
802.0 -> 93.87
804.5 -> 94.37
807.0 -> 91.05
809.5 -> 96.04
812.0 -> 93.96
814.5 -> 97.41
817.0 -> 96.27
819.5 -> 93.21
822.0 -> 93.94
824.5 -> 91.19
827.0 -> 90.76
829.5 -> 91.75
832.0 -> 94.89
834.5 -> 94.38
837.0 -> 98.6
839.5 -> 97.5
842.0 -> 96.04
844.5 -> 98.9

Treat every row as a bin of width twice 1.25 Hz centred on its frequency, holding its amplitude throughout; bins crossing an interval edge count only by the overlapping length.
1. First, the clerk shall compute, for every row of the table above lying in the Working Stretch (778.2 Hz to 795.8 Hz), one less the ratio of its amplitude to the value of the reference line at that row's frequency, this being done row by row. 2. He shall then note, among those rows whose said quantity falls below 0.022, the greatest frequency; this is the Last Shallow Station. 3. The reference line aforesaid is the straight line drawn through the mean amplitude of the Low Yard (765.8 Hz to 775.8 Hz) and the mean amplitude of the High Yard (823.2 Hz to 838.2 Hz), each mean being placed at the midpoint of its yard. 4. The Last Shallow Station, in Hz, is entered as 794.5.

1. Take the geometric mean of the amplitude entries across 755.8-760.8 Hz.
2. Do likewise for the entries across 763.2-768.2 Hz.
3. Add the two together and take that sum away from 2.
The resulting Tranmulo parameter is -198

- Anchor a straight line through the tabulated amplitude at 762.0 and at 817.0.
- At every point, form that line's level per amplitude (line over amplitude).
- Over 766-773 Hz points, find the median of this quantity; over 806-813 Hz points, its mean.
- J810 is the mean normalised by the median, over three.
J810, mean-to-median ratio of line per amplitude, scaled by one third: 0.364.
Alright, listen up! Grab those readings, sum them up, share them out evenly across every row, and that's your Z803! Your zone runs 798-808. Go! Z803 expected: 94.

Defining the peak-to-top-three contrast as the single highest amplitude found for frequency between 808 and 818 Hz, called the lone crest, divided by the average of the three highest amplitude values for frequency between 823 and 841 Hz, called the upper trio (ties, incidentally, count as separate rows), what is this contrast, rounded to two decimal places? 1.00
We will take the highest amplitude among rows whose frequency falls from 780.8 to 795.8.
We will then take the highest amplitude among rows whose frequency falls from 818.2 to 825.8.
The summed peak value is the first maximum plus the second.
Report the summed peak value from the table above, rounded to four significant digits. 192.1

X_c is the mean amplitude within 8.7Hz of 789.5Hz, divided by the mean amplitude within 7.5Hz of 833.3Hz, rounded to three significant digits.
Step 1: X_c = 1.01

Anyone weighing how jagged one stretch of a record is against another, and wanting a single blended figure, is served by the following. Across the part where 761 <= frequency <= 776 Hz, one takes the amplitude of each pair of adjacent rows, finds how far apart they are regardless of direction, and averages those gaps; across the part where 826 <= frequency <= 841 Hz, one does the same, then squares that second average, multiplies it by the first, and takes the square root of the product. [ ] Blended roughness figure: 3.4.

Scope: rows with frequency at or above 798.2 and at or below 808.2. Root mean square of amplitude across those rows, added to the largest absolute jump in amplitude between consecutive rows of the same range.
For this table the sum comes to 98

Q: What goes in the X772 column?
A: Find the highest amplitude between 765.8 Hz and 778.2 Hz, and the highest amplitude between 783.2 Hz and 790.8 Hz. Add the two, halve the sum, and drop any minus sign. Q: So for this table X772 101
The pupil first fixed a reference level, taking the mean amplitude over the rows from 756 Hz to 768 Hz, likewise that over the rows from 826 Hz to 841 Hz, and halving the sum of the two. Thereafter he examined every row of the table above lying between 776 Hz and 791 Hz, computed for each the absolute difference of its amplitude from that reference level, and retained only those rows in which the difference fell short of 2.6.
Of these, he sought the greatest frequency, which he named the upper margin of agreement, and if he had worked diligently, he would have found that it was 789.5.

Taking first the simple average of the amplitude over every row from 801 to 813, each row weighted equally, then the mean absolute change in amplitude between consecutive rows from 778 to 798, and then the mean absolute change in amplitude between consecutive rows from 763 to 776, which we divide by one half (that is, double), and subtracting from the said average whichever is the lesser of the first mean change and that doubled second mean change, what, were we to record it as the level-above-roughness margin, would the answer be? 90.2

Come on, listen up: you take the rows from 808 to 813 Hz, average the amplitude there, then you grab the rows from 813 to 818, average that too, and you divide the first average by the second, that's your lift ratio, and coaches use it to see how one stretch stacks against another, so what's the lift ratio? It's 0.98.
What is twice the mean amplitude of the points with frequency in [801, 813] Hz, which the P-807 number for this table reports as 187.7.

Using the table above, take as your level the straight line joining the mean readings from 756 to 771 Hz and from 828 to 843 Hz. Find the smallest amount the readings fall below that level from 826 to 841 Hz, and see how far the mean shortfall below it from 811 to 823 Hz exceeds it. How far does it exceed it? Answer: 5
